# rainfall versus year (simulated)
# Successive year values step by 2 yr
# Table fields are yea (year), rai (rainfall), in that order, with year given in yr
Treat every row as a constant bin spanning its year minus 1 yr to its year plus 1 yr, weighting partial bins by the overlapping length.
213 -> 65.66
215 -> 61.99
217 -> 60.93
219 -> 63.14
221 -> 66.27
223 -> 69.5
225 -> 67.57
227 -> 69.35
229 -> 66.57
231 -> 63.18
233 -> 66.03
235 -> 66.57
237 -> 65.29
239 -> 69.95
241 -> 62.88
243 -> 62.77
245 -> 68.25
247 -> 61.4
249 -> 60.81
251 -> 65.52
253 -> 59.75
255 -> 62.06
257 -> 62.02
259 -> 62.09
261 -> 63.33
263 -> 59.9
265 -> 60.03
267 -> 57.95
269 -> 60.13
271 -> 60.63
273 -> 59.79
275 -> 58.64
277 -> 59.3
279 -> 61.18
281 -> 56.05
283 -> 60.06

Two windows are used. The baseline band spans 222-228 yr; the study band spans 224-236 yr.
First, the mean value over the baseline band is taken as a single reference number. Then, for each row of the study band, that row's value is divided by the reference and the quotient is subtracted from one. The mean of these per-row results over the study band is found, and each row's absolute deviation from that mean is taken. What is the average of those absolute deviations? 0.019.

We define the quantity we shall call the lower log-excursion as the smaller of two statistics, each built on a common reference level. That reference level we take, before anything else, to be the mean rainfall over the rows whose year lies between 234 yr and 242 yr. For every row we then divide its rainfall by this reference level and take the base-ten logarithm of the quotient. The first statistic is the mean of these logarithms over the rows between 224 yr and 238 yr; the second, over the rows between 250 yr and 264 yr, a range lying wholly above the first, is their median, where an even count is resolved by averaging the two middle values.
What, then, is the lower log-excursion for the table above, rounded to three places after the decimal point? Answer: -0.028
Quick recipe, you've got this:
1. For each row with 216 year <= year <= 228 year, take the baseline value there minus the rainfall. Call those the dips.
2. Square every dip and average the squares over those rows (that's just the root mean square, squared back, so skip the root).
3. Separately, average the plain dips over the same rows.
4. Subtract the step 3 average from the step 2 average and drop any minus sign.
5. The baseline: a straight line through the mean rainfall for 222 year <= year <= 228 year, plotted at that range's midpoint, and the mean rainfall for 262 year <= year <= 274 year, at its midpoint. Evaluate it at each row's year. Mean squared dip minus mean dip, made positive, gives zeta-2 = 22.3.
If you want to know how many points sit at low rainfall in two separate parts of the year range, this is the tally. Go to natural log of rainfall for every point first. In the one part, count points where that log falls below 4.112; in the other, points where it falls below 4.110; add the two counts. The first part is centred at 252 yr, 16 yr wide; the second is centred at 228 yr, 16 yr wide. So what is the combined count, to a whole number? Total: 2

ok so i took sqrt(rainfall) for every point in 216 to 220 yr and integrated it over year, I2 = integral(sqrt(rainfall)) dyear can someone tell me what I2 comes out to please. 31.5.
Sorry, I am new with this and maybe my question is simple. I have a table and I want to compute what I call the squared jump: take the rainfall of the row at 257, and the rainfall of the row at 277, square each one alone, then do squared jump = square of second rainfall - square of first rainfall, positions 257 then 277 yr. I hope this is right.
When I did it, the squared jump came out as -330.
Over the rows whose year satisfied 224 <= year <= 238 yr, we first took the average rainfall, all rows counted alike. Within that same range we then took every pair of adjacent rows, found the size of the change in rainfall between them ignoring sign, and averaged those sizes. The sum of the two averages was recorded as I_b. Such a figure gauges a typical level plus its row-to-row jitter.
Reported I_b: 68.5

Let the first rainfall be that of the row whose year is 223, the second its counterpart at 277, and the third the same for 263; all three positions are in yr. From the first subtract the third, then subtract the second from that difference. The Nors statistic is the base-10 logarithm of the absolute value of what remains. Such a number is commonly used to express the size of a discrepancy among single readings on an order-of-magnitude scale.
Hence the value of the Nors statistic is 1.70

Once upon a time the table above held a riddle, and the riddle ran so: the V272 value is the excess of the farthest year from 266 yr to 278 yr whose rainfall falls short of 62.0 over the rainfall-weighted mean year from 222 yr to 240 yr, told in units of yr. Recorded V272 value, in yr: 46.0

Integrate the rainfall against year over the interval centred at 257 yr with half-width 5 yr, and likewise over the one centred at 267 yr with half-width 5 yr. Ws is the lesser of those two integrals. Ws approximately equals 597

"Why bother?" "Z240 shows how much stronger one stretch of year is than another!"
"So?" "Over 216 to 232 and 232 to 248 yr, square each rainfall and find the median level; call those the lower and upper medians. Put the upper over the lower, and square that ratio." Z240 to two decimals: 0.96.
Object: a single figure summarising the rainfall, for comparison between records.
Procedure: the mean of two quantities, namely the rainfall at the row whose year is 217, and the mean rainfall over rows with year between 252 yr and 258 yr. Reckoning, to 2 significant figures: 61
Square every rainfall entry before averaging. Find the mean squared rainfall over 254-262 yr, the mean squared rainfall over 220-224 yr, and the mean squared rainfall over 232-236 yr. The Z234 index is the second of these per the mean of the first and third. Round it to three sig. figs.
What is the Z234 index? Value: 1.11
